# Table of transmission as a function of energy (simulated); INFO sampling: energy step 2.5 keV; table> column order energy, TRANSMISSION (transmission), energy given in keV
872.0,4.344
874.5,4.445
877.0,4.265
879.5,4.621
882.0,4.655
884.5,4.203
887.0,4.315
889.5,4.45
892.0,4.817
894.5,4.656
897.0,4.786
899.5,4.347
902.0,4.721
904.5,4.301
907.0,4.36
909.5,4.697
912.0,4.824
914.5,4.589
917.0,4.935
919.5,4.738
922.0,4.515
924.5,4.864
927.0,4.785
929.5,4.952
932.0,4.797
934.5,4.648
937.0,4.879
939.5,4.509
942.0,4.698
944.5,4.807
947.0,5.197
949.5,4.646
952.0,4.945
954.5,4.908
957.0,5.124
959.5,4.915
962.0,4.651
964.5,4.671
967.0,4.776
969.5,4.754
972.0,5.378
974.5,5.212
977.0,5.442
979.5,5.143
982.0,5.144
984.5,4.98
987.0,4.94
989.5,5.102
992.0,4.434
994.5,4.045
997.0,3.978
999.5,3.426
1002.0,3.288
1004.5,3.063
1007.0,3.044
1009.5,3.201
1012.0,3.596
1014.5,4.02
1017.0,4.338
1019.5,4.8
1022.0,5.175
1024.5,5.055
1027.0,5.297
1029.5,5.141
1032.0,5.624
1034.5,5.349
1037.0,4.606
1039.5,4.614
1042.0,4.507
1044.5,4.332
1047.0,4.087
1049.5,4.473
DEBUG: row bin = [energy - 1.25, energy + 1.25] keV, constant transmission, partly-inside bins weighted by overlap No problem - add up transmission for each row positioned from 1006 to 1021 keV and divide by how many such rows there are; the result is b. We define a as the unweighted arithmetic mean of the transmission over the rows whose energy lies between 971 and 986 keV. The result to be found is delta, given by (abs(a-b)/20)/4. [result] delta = 0.017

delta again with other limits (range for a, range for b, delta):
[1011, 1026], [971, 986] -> 0.009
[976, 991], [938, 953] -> 0.004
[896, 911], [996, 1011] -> 0.015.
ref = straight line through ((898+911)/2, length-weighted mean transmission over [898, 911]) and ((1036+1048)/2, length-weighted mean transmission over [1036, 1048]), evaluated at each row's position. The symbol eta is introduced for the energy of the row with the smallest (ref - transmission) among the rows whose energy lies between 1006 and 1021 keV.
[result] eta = 1019.5 keV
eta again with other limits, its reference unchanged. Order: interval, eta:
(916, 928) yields 917.0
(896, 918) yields 917.0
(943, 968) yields 947.0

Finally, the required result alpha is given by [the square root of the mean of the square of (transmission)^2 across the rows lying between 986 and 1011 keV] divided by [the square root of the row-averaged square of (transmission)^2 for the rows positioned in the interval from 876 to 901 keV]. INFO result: 0.80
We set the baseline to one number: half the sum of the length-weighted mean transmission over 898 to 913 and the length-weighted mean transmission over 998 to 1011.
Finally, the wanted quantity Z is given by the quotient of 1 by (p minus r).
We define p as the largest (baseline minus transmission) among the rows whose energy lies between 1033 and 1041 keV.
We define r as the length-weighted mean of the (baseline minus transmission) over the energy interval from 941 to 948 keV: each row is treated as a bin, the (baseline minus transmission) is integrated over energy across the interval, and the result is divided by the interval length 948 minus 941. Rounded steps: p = -0.7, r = -1.01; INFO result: 3.4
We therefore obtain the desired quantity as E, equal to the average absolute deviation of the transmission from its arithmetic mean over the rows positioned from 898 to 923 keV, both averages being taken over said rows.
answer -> 0.180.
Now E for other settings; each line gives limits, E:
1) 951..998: 0.293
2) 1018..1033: 0.186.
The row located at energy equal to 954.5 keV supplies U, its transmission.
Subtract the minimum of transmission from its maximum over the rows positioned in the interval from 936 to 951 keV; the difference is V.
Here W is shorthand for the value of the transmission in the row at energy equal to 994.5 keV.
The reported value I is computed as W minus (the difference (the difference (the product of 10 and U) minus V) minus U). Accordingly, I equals -39.4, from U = 4.908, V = 0.69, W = 4.045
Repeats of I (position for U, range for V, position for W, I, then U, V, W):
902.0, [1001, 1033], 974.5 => -34.7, 4.721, 2.58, 5.212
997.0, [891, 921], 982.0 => -30.0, 3.978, 0.63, 5.144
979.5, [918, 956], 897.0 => -40.8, 5.143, 0.69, 4.786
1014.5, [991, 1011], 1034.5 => -29.4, 4.02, 1.39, 5.349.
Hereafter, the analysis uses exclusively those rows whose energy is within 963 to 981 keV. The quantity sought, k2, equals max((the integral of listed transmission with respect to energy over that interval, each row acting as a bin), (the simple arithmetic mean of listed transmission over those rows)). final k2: 91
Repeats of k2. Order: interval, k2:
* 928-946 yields 86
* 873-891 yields 80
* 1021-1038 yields 88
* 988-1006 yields 70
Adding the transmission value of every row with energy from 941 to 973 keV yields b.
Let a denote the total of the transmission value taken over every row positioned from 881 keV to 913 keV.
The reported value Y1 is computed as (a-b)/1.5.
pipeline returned -2.9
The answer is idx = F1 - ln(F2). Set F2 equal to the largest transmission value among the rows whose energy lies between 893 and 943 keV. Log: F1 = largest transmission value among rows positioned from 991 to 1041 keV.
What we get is 4.02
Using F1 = 5.624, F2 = 4.952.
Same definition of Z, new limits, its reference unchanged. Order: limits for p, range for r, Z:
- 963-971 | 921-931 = 8.7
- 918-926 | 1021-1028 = 1.5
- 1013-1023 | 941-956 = 1.2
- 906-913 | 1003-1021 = -1.6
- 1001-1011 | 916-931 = 0.6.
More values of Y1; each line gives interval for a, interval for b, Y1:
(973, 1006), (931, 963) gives -3.0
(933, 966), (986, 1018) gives 8.1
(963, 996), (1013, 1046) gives 0.8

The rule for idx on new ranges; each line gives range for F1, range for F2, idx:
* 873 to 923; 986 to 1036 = 3.21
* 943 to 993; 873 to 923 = 3.85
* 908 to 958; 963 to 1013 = 3.50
